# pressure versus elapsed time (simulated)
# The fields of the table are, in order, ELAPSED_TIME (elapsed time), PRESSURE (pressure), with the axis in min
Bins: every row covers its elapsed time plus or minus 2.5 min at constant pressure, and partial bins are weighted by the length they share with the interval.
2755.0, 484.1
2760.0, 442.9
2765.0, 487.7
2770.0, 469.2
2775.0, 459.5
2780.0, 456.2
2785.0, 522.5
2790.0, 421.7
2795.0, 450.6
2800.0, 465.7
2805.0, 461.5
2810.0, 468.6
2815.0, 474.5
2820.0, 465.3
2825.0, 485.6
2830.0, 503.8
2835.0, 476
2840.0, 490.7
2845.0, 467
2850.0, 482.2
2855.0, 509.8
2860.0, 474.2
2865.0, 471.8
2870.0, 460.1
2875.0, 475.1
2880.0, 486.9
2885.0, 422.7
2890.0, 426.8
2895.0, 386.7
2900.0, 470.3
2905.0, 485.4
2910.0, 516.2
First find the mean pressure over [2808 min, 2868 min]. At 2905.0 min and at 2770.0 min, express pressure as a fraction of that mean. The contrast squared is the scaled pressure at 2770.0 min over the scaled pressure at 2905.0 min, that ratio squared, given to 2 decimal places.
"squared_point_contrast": 0.93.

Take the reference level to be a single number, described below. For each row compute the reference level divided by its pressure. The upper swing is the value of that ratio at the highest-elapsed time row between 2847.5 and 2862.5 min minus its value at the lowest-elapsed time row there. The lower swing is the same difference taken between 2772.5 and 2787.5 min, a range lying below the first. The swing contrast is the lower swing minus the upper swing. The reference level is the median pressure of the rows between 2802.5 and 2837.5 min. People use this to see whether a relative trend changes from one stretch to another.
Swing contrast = -0.14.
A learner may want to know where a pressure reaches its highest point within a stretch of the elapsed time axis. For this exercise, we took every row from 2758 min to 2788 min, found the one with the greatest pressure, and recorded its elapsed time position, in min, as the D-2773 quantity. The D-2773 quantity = 2785.0 min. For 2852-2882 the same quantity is 2855.0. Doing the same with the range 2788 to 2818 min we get 2815.0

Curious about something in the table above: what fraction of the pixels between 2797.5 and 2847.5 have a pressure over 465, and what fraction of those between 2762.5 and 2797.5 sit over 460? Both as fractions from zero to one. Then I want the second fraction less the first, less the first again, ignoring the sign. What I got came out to 1.4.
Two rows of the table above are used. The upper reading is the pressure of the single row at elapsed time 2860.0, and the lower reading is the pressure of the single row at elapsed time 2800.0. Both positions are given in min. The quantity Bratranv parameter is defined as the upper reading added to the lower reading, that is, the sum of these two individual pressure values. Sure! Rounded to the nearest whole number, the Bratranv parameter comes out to 940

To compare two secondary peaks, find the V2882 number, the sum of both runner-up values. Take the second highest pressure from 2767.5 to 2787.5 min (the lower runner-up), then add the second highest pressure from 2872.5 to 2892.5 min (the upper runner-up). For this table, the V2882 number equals 944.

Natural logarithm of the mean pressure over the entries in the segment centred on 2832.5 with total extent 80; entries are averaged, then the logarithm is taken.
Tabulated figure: 6.16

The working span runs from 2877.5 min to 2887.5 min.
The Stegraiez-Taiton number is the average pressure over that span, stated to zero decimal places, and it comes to 455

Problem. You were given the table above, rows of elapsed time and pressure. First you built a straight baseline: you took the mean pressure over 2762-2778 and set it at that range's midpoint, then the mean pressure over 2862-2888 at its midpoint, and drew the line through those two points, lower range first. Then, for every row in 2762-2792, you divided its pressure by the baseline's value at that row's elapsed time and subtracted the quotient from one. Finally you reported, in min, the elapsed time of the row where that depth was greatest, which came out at 2790.0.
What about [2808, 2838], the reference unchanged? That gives 2820.0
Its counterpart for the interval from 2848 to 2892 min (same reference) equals 2885.0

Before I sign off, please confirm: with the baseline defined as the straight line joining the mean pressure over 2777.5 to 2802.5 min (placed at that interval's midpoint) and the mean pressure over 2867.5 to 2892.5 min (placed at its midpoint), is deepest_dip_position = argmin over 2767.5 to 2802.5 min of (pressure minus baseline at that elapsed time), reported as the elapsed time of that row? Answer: 2790.0 min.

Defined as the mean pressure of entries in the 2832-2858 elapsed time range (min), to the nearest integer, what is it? 485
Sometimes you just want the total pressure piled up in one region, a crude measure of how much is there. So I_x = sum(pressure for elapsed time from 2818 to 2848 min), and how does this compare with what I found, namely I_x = 2888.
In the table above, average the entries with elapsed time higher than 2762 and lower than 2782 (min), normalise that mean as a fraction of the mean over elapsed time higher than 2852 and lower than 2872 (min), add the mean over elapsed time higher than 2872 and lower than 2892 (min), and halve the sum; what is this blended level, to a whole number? 227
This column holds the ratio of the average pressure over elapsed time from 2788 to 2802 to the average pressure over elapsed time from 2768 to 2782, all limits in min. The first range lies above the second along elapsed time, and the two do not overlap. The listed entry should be 0.97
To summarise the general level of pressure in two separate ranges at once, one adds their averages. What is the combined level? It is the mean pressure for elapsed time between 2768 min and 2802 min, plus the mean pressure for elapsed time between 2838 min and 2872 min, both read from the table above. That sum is 943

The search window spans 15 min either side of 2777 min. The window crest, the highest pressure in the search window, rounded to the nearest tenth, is 522.5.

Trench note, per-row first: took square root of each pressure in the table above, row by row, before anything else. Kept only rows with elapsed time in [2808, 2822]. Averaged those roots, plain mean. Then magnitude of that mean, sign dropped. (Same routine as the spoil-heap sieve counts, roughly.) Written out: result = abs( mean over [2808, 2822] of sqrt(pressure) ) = 21.7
